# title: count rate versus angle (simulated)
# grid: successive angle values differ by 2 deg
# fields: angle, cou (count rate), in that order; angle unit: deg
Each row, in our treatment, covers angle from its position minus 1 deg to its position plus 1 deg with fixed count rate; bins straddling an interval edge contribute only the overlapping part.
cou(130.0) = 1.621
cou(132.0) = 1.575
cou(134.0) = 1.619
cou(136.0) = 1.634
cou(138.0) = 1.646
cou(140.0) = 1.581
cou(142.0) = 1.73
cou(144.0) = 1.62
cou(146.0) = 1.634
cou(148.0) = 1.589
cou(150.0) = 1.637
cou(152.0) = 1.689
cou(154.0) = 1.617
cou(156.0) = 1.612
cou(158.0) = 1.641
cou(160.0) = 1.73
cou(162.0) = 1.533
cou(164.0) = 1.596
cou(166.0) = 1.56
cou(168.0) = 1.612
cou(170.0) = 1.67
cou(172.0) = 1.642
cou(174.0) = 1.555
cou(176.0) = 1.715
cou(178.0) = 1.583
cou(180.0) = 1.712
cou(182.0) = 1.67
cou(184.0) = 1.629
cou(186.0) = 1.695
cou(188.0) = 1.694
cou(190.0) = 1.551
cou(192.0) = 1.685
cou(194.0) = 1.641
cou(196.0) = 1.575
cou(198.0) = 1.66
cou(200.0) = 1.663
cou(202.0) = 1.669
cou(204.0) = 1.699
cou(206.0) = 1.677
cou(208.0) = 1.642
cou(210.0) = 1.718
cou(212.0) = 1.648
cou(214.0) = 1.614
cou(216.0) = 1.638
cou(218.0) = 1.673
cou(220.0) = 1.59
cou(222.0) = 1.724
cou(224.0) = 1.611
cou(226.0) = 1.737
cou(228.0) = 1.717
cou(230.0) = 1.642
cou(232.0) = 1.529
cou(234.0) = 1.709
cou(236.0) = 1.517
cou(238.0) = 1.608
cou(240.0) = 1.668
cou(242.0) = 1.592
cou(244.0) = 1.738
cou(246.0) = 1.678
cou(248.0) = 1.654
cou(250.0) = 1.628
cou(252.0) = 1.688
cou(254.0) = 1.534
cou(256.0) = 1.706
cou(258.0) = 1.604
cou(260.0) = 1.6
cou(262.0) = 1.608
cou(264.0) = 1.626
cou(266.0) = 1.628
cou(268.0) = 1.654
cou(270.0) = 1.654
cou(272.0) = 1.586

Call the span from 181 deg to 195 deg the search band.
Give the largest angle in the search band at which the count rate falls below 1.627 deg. 190.0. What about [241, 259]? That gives 258.0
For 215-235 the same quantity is 232.0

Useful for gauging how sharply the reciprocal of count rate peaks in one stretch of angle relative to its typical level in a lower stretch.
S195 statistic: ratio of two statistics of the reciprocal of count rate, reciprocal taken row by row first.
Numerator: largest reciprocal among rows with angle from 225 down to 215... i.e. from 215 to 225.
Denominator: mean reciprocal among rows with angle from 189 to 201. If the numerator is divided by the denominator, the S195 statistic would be 1.02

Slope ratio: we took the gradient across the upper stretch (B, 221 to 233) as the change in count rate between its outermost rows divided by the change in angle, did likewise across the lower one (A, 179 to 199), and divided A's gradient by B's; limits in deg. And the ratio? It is 0.15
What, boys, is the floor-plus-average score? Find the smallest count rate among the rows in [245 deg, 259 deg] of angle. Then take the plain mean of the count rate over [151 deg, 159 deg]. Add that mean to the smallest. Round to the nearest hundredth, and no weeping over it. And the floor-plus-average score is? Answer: 3.17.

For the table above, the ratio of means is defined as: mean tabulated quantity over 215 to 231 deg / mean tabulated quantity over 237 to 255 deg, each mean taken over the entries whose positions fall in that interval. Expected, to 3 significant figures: 1.01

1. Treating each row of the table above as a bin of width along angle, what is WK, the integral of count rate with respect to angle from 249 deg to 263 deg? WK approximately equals 22.7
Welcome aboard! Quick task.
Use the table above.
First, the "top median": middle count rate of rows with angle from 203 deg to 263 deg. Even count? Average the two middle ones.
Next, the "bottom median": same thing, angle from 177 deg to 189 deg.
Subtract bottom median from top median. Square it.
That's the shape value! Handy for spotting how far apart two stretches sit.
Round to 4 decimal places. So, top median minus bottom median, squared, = 0.0014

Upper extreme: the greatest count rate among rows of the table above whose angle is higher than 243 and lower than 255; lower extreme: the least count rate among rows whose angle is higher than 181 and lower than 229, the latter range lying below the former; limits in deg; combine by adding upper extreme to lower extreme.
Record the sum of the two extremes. 3.29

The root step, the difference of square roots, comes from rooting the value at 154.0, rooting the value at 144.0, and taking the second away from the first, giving 0.00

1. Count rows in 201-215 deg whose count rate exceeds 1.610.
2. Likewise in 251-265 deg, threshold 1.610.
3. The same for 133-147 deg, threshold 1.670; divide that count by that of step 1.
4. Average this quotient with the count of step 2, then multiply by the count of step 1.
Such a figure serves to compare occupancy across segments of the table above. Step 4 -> 11.0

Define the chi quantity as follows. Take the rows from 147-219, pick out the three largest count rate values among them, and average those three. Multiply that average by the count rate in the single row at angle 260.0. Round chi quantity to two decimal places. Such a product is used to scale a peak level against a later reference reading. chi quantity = 2.75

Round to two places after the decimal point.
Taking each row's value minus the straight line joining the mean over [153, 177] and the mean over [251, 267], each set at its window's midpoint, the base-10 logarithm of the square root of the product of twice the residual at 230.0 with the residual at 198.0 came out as -1.44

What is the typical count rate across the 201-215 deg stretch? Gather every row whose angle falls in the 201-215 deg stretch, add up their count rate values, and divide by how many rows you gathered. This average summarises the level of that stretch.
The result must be 1.67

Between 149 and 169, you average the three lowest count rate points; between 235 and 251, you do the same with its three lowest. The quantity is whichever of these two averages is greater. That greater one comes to 1.57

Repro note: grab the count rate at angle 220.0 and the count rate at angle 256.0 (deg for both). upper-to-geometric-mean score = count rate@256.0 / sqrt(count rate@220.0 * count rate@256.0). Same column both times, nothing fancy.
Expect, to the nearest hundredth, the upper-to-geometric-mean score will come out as 1.04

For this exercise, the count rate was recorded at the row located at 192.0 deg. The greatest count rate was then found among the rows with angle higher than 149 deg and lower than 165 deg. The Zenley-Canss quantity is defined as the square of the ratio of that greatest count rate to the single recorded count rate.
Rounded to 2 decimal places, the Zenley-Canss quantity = 1.05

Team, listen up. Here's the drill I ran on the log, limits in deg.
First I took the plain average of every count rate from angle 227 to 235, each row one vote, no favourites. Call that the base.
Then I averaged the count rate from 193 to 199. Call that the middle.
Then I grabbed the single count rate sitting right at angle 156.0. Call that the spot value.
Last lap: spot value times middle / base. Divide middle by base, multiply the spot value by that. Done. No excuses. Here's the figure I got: 1.59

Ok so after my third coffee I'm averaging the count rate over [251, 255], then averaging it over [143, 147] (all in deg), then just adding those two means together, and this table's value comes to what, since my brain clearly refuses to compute 3.24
